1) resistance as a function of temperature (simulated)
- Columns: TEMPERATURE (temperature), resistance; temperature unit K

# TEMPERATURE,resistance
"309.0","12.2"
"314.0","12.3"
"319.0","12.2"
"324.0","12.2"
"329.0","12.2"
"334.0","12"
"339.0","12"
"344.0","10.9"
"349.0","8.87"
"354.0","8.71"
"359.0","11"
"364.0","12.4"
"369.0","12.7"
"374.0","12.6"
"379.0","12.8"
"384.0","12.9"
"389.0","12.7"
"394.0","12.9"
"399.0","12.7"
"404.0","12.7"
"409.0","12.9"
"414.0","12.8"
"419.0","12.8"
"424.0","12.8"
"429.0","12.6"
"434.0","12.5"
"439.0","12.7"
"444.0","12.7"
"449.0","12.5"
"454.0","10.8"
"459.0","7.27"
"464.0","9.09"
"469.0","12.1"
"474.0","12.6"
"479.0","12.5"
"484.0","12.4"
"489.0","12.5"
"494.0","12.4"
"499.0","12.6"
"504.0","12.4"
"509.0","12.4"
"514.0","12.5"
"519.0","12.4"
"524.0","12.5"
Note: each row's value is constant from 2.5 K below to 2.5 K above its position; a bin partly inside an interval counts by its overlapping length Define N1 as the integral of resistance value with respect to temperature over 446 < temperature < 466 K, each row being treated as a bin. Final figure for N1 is 200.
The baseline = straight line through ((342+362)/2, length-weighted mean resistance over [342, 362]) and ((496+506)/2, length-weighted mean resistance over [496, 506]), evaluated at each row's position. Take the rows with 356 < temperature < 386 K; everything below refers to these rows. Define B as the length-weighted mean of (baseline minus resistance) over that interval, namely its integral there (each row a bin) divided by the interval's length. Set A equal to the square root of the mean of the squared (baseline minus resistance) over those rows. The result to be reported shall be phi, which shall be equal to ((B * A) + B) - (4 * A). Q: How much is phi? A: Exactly -16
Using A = 2.2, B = -2.1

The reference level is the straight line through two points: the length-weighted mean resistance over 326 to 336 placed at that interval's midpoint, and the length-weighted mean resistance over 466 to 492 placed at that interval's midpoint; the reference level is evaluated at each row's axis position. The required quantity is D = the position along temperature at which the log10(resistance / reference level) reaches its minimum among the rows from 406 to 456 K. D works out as 454.0 K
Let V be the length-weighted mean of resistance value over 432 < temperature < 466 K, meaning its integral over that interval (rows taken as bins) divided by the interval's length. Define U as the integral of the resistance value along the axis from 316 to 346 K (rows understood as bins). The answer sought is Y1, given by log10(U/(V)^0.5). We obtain 2.03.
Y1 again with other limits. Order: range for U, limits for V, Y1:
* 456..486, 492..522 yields 1.97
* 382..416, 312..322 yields 2.09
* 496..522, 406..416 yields 1.96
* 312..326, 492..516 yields 1.69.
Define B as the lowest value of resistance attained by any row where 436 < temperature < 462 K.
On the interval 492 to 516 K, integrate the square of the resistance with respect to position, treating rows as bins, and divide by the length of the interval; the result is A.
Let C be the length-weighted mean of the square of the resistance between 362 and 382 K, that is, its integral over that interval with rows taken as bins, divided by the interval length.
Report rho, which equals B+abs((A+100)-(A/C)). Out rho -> 262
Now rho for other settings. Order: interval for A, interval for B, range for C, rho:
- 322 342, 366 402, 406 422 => 257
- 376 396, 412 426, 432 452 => 276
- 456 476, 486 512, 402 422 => 221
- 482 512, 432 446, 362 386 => 267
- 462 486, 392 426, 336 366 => 252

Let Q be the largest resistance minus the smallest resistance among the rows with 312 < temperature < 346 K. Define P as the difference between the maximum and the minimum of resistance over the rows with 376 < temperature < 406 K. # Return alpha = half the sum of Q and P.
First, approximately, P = 0.2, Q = 1.4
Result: 0.8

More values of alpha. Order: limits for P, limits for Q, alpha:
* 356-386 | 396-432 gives 1.1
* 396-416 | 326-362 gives 1.8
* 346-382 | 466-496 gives 2.3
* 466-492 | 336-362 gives 1.9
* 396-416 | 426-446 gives 0.2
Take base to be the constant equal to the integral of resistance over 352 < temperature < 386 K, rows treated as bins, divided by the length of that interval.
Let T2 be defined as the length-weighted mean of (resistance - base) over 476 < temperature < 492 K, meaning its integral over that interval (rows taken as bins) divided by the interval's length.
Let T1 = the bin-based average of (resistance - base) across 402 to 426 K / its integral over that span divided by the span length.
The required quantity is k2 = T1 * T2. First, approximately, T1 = 0.90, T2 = 0.6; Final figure 0.5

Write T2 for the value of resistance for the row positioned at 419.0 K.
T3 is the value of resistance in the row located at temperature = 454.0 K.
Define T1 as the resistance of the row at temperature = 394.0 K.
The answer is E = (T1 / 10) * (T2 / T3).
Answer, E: 1.53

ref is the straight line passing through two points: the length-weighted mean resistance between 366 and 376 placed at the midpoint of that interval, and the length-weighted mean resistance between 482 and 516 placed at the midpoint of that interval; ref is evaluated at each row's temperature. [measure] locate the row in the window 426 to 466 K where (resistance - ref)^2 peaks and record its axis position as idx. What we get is 459.0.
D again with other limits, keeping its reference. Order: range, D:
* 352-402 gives 354.0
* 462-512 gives 464.0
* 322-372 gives 354.0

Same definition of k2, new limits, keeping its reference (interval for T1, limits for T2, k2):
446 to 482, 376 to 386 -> -0.8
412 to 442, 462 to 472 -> -0.9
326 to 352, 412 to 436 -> -0.6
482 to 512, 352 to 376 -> -0.2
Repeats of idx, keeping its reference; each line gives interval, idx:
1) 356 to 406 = 359.0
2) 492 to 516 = 499.0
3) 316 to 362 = 354.0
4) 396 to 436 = 409.0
